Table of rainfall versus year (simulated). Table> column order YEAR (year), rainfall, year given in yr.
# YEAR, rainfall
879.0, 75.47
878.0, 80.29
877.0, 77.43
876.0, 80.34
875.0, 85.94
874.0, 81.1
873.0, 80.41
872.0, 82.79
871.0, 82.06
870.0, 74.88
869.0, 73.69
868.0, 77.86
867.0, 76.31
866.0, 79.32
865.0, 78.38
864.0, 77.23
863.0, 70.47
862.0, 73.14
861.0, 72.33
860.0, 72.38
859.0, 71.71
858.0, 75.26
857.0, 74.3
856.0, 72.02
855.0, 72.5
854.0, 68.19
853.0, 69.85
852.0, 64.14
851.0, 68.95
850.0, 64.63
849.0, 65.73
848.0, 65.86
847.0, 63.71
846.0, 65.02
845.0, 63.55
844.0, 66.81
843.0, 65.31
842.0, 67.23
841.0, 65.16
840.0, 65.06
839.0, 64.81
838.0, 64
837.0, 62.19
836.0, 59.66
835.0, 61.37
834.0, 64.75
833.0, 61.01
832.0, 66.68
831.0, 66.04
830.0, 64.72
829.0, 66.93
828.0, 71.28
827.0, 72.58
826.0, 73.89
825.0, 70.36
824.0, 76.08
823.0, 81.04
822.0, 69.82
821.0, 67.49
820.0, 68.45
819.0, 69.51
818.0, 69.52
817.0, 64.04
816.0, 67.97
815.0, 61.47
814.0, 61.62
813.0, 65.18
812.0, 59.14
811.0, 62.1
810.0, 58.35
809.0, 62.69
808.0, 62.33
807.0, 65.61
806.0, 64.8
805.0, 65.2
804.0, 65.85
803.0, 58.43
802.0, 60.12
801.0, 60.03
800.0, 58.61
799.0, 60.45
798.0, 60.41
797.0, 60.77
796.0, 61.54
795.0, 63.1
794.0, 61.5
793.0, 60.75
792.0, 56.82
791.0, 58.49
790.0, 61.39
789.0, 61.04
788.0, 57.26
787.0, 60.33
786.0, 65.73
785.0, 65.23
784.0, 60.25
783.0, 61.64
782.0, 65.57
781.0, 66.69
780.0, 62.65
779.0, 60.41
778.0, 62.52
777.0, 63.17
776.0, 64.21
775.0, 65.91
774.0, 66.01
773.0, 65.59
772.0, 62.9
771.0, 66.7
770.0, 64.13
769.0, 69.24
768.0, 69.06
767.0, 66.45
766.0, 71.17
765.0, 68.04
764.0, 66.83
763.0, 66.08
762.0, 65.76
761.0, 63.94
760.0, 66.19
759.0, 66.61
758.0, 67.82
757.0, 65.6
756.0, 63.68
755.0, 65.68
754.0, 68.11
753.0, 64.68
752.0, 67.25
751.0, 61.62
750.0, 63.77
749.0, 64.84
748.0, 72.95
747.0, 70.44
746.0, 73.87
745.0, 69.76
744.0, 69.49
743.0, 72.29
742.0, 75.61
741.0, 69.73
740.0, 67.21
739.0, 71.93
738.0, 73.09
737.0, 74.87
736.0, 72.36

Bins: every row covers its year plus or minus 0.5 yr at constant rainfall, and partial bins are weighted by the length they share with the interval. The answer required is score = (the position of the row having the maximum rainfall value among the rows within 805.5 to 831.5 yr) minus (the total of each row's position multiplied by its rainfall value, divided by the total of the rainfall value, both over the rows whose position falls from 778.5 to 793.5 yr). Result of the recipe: 37.1 yr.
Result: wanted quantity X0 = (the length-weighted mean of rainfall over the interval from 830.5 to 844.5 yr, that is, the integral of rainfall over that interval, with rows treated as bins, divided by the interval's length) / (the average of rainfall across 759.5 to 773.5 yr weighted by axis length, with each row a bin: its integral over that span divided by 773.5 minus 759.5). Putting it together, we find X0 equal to 0.97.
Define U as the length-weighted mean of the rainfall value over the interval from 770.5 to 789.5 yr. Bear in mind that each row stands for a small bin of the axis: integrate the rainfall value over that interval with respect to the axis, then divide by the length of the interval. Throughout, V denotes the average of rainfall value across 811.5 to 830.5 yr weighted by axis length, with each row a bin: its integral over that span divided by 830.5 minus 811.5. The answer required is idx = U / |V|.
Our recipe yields 0.93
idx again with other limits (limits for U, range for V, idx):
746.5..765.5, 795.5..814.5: 1.07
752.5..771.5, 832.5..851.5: 1.03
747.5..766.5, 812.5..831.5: 0.96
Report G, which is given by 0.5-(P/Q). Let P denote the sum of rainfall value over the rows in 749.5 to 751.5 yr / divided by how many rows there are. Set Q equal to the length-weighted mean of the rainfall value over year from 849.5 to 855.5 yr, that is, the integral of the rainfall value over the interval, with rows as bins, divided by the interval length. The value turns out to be -0.42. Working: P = 62.7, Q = 68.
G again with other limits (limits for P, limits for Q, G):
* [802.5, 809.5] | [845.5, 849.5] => -0.48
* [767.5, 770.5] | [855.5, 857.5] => -0.42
